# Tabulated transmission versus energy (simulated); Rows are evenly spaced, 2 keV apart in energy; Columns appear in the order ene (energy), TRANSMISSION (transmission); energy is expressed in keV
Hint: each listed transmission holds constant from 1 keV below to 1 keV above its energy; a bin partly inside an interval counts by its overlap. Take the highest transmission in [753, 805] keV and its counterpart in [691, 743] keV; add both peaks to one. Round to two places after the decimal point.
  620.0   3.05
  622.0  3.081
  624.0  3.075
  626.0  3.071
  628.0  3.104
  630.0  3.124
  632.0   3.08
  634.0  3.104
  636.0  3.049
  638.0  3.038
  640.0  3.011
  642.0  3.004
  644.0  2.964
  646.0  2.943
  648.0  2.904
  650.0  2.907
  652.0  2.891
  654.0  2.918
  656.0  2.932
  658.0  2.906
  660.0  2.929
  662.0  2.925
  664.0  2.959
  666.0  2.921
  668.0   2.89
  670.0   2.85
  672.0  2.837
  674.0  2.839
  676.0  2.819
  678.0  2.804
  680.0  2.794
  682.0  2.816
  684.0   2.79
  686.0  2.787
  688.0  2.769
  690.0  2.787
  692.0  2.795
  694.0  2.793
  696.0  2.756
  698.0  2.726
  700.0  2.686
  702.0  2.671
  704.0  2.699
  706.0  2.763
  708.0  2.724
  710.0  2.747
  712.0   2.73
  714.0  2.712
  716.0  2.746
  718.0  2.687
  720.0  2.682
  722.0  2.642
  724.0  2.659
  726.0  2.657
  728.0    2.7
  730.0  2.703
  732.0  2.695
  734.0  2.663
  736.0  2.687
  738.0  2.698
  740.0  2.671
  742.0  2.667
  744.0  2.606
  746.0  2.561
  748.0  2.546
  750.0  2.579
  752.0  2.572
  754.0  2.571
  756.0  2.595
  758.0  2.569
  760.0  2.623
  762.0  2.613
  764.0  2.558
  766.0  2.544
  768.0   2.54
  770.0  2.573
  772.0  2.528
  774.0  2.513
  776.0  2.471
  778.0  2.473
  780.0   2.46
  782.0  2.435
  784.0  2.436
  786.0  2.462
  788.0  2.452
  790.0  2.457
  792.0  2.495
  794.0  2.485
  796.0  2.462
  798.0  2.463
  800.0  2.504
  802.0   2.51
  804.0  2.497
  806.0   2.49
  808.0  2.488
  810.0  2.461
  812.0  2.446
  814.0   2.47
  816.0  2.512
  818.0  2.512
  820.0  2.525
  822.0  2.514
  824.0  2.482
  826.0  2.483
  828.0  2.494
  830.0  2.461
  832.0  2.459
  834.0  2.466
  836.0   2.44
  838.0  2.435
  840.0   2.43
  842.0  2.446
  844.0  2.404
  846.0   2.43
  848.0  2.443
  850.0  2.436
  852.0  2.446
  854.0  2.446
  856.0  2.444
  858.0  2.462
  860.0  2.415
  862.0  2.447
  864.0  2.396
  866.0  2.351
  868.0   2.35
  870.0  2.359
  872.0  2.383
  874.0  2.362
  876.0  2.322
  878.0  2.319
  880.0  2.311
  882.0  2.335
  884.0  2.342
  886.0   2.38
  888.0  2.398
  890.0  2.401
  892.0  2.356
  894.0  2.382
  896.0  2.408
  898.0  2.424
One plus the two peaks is 6.42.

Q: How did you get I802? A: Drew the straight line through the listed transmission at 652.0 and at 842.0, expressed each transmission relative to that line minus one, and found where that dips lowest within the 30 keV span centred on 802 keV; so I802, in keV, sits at 788.0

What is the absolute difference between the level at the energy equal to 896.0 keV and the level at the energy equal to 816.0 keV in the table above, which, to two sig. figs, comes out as 0.10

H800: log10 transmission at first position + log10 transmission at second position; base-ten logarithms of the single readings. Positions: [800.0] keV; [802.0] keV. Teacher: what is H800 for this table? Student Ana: 0.80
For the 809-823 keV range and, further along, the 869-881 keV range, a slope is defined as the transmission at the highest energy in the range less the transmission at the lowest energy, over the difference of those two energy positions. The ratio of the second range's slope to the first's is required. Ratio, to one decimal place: -1.1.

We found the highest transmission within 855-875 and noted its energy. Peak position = 858.0 keV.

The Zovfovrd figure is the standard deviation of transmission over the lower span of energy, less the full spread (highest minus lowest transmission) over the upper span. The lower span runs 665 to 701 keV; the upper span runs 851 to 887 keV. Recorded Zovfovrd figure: -0.10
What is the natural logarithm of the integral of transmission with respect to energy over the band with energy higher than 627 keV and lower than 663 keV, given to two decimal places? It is 4.68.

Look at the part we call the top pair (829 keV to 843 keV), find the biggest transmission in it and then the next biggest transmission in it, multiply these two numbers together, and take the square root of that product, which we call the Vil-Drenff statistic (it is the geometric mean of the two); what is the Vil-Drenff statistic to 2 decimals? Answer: 2.46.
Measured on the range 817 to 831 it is 2.52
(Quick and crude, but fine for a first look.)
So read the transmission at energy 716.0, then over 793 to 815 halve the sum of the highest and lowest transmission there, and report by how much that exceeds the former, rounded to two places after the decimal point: -0.27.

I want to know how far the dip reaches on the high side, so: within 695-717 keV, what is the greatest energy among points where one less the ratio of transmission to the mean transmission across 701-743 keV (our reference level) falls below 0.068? 716.0 keV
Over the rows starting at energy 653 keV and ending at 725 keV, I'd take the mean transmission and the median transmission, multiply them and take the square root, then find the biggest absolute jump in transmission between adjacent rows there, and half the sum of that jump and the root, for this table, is 1.43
